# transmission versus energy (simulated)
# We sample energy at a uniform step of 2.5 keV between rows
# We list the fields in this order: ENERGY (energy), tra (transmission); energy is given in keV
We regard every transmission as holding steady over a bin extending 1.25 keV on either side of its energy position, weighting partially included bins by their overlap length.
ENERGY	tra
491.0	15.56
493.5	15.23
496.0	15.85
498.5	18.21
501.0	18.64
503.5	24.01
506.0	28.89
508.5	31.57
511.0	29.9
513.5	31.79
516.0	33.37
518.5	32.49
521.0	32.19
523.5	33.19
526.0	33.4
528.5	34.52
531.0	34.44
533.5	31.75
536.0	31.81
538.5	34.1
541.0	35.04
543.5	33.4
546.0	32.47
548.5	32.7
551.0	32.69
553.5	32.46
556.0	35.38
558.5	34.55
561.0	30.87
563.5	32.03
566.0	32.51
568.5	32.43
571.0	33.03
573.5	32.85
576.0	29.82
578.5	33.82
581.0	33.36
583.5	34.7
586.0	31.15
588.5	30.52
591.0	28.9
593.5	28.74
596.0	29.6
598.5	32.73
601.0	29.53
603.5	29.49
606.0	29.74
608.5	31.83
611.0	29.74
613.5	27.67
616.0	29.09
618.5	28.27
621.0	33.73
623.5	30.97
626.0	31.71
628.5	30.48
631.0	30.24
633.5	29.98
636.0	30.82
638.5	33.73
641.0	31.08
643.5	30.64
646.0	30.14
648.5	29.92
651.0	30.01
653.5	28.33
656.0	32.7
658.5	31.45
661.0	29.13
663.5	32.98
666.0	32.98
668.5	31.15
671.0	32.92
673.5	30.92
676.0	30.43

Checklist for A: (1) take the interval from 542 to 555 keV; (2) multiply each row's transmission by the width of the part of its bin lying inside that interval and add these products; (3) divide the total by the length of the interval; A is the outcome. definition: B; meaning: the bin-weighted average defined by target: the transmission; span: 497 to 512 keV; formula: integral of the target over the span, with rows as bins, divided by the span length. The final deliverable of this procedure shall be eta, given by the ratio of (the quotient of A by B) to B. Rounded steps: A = 32.8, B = 25.0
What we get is 0.053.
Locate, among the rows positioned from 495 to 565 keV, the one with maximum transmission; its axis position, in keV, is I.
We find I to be 556.0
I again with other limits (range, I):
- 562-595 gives 583.5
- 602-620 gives 608.5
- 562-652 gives 583.5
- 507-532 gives 528.5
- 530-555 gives 541.0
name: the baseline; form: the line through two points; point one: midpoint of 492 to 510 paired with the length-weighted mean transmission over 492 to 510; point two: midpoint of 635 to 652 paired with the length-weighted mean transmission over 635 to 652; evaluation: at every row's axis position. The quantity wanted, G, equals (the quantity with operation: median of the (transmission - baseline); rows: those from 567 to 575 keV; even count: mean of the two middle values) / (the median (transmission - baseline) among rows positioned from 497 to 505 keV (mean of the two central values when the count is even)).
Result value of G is -2.0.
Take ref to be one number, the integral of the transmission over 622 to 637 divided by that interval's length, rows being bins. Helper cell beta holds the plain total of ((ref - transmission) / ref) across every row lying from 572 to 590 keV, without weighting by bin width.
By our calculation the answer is -0.36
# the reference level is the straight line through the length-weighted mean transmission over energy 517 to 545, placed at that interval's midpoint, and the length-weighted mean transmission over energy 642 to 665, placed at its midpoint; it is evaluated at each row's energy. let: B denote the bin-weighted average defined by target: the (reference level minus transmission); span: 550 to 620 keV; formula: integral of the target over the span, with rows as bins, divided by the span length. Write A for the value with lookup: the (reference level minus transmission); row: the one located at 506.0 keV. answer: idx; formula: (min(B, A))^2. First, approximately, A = 5.0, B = 0.8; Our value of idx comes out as 0.6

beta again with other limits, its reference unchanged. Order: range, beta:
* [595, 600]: -0.03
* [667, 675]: -0.09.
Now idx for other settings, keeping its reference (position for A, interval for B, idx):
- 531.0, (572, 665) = 1.3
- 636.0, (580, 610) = 0.0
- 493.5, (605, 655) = 0.5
